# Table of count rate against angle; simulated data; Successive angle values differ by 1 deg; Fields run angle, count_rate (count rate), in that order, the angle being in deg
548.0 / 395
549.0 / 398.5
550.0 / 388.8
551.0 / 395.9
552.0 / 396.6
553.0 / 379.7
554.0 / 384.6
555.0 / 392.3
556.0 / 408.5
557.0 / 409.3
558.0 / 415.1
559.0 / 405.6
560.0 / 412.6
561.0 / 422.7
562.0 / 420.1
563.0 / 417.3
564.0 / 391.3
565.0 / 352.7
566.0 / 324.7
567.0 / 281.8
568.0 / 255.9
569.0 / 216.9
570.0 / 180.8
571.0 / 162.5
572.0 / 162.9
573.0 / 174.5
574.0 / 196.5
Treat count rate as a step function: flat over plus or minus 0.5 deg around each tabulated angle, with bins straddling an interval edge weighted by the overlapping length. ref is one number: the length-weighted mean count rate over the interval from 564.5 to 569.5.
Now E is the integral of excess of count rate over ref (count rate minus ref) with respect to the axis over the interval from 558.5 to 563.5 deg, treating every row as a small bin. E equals 646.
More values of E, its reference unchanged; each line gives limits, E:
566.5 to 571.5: -334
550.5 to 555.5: 517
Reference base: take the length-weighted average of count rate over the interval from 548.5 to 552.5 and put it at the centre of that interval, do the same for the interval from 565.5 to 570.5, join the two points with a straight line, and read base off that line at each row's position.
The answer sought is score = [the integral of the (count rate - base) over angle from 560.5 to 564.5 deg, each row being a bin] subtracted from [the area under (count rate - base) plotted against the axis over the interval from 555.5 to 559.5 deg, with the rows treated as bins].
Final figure -176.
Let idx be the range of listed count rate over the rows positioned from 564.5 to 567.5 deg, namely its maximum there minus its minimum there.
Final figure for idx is 71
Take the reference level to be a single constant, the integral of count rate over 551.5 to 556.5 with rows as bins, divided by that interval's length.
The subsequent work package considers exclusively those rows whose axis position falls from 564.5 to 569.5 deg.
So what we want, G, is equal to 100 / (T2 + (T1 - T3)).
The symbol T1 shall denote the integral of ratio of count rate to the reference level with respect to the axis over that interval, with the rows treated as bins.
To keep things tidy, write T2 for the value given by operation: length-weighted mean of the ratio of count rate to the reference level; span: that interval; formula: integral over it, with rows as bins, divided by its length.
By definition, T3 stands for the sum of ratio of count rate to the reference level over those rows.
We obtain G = 137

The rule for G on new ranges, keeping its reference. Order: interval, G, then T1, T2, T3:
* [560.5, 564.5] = 95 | 4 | 1.05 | 4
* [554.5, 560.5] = 96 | 6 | 1.04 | 6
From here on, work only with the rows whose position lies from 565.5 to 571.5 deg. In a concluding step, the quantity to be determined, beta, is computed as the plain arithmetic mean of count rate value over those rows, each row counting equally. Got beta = 237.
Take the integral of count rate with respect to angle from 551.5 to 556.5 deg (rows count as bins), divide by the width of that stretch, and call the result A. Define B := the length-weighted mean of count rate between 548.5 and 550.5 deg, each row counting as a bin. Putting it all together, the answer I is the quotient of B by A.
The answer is 1.0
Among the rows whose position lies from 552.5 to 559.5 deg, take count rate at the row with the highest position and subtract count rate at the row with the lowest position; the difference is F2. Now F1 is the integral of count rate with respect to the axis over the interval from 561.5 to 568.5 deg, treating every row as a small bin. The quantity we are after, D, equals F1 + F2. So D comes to 2470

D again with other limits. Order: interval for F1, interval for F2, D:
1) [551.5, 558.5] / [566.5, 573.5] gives 2679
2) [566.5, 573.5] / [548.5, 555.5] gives 1429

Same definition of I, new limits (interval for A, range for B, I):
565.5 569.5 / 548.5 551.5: 1.5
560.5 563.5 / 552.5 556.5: 0.9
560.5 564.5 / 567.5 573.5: 0.5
